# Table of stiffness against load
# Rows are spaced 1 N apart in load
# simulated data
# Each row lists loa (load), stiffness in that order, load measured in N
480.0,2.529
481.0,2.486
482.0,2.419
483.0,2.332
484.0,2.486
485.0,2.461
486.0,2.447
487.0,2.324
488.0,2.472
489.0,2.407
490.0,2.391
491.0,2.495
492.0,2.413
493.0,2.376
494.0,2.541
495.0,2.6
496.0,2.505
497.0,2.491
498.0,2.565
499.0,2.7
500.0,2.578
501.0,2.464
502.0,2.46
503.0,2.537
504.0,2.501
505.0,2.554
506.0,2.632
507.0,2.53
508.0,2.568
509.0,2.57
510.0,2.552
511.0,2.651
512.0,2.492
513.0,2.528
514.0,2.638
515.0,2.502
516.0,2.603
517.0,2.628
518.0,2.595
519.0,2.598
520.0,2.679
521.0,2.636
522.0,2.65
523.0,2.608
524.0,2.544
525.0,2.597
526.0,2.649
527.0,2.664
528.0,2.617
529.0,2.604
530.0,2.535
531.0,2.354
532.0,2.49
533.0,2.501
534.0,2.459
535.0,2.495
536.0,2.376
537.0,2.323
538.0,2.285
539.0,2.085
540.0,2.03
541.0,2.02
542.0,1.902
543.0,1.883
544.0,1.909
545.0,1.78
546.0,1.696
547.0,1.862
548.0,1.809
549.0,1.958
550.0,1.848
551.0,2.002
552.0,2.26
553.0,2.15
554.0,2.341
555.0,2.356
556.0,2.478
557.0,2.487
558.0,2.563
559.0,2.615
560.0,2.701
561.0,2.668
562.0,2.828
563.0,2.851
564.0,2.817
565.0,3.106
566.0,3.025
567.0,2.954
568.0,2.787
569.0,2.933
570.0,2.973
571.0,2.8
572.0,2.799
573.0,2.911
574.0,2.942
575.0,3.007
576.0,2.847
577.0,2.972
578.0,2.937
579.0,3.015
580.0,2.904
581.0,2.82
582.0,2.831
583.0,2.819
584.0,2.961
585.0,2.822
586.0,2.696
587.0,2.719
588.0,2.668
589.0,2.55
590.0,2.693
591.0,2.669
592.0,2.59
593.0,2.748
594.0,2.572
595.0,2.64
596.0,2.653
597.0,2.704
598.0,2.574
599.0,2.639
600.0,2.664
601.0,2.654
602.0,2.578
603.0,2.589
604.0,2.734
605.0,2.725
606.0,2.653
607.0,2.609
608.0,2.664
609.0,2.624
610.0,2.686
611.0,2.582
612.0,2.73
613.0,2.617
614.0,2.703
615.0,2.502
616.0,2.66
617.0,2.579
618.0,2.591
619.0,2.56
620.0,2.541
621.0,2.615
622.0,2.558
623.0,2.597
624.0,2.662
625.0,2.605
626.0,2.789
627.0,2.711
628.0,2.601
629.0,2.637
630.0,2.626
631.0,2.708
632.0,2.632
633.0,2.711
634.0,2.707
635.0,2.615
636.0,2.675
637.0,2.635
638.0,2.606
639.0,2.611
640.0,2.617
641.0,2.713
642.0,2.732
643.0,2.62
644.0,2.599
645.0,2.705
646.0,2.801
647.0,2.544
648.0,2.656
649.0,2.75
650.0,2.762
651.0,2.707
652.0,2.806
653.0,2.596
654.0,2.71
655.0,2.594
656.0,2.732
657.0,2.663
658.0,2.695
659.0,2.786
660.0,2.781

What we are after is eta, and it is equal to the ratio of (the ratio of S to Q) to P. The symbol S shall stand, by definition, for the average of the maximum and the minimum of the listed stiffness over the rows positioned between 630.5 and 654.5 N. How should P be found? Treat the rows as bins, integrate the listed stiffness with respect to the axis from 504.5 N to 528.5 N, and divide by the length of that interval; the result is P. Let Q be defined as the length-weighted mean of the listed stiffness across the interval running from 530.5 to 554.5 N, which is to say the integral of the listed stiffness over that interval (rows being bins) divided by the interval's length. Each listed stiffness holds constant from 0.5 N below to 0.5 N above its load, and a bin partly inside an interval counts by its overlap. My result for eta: 0.487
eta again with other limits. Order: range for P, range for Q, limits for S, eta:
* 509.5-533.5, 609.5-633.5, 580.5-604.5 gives 0.406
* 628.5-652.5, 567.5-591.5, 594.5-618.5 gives 0.345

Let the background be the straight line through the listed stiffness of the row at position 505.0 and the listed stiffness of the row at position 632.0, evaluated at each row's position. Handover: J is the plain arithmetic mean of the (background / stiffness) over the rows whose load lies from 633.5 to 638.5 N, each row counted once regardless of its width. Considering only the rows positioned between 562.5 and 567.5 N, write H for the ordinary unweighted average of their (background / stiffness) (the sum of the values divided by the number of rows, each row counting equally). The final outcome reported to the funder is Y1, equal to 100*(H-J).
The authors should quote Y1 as -12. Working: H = 0.879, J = 0.995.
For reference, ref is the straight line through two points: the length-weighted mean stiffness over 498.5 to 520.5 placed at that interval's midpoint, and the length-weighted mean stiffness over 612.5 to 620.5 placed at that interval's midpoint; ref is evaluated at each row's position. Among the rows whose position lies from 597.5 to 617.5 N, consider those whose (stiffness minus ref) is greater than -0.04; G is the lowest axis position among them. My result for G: 598.0 N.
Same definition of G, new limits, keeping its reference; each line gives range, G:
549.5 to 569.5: 558.0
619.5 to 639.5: 621.0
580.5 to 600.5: 581.0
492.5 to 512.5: 494.0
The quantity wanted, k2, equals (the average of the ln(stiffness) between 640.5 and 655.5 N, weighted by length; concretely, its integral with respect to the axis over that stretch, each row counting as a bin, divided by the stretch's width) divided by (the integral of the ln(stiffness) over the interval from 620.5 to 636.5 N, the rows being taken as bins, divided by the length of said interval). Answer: 1.013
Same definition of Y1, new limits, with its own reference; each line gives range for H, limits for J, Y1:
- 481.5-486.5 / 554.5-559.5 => 1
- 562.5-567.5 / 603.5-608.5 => -10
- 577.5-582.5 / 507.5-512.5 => -10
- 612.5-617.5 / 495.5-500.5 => 1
